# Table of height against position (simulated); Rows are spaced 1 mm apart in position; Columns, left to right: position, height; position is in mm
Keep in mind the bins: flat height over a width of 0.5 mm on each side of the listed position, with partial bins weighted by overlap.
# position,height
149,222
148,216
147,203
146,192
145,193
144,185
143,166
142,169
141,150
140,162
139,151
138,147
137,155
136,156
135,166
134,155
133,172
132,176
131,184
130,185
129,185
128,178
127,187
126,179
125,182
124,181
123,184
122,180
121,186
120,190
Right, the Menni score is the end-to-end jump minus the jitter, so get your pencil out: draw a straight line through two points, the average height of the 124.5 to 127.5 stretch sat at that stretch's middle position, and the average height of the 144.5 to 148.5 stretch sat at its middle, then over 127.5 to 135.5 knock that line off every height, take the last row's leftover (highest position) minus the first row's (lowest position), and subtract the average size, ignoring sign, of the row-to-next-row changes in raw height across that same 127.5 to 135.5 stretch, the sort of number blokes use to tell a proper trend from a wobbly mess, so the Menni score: -25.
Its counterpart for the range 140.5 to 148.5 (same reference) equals 49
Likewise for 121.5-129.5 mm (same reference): -6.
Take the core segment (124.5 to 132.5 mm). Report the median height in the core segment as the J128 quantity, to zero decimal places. 183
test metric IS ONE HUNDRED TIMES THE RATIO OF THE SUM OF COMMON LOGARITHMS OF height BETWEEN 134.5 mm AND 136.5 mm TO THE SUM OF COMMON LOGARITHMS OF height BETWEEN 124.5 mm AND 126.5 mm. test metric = 97.8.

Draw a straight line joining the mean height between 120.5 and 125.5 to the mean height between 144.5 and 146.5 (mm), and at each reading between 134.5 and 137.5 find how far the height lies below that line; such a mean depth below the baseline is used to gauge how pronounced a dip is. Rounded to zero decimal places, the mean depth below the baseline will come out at 29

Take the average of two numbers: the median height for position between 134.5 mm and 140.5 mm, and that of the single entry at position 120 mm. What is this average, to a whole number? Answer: 173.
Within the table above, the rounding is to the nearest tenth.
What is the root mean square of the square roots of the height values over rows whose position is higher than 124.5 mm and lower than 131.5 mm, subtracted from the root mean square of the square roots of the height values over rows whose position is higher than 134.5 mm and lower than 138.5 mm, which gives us -1.0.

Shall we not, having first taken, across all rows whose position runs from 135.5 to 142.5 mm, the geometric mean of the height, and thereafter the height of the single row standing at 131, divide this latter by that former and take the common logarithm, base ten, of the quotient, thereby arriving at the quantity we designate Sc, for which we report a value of 0.073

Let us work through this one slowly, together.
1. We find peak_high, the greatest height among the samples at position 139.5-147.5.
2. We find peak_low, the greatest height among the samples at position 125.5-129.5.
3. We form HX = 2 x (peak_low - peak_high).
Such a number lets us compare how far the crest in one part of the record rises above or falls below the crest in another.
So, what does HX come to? -32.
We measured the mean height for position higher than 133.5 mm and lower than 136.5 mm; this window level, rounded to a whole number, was 159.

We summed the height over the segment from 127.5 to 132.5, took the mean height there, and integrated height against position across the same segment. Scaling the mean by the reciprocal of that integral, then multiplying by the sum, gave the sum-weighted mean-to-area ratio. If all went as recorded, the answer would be 182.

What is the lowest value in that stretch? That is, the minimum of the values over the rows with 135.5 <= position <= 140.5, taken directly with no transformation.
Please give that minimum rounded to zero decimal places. 147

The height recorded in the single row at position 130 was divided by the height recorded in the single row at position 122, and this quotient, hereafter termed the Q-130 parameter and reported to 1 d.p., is 1.0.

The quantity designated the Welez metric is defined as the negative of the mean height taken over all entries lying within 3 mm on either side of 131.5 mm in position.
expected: -176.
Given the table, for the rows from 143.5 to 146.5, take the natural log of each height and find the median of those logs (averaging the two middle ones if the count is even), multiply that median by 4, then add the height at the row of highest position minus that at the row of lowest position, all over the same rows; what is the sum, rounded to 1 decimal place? 28.0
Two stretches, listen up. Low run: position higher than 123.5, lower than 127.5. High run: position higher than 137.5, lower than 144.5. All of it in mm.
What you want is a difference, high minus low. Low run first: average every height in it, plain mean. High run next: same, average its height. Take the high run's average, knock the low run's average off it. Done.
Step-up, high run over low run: -21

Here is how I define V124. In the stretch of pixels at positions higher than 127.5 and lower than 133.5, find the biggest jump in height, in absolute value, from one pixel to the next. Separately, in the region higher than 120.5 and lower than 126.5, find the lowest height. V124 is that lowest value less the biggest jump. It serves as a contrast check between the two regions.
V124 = 171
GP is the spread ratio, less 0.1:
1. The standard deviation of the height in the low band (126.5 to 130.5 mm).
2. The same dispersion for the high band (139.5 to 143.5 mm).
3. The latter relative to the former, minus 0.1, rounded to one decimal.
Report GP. 2.0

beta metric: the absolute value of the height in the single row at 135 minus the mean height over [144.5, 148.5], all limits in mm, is 35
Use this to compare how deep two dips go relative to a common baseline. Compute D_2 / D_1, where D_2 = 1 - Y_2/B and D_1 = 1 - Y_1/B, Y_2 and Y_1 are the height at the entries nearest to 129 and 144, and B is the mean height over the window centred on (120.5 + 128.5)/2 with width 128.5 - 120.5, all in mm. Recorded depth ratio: 1.0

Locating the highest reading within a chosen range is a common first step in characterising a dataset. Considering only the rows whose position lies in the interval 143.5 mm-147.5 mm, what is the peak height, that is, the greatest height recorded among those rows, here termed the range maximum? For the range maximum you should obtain 203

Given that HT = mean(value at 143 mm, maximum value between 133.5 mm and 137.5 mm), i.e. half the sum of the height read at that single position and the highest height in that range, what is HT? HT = 166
